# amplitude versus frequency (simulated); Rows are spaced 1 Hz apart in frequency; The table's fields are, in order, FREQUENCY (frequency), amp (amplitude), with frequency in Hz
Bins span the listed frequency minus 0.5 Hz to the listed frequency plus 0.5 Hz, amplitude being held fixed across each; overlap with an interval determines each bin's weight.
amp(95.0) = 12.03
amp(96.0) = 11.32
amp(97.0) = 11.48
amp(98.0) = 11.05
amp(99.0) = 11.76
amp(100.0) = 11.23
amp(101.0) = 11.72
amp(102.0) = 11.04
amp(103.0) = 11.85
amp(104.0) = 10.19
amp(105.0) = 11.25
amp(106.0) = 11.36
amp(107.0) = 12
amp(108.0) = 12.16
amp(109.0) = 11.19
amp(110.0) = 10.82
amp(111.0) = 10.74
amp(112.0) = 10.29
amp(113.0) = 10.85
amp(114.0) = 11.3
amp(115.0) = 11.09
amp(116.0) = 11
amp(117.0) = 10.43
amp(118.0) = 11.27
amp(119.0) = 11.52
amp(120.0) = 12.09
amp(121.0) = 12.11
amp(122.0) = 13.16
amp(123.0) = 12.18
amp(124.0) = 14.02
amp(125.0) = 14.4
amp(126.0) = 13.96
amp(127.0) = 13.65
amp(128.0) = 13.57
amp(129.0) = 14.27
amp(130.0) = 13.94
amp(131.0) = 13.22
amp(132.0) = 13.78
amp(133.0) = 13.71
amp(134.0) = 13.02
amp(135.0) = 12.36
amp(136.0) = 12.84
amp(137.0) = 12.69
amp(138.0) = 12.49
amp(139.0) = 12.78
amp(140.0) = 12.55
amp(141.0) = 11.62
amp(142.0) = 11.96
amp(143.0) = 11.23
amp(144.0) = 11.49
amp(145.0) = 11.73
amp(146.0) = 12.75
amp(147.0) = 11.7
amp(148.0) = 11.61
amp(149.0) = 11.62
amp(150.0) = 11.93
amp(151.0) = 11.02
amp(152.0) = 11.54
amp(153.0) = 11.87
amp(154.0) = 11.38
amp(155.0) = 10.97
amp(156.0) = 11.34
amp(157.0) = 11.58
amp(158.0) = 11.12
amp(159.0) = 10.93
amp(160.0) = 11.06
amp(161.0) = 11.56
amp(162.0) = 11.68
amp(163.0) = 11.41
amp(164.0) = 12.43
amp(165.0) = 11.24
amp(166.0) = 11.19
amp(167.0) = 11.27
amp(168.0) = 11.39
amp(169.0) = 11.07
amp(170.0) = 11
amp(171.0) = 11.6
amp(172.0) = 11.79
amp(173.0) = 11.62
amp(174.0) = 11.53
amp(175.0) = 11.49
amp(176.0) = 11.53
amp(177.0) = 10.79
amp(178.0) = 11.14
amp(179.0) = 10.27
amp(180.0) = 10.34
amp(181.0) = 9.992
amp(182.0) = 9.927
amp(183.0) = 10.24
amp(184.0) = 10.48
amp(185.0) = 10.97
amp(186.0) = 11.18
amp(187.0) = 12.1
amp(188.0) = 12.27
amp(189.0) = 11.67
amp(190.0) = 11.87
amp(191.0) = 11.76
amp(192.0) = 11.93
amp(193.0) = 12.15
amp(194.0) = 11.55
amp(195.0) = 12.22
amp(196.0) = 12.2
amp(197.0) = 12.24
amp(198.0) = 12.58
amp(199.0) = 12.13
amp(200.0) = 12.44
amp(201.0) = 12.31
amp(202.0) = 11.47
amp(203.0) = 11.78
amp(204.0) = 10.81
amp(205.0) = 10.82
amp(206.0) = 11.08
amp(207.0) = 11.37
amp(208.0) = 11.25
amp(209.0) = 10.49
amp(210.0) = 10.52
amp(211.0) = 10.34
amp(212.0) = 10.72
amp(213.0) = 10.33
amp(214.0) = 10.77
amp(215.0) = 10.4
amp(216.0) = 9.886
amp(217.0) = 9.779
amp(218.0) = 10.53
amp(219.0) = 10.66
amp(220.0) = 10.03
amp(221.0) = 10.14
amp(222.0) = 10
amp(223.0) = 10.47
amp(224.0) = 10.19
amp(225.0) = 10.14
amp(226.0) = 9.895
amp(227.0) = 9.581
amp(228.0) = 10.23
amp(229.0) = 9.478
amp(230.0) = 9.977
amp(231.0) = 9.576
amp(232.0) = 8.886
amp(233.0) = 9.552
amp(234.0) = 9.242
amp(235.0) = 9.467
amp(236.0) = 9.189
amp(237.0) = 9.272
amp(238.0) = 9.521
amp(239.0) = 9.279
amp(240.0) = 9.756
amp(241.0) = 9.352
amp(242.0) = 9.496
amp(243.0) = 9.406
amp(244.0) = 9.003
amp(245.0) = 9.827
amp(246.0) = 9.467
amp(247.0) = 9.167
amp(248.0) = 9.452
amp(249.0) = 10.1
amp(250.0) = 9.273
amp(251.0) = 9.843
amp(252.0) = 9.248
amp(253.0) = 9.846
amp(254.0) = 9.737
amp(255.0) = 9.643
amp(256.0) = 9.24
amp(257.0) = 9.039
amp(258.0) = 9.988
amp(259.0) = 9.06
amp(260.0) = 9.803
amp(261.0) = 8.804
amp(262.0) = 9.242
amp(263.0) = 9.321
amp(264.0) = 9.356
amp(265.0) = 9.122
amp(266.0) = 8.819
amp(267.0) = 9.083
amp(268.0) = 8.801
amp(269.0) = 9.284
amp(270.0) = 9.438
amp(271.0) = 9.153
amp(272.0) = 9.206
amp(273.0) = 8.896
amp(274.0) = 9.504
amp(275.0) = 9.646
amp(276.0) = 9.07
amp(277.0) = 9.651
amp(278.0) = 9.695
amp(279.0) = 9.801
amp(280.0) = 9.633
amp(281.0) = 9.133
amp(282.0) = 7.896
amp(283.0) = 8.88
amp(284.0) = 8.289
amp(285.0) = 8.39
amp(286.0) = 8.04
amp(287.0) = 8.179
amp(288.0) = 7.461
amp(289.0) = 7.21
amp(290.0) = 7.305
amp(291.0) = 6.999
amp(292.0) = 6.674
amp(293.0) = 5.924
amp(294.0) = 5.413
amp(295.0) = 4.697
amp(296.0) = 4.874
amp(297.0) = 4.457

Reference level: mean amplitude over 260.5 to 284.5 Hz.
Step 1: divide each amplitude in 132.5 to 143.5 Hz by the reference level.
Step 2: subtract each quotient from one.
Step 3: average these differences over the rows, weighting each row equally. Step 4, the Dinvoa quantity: -0.36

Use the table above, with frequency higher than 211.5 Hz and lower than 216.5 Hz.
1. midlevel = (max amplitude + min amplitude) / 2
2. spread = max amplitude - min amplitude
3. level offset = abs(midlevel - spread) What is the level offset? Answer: 9.4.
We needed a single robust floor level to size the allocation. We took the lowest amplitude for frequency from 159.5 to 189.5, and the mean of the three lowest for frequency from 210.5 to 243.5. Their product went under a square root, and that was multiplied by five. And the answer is 47.5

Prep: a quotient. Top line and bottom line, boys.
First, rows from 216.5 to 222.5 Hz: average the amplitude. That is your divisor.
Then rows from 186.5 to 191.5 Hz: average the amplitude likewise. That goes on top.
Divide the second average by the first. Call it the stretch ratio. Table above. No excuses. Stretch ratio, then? 1.17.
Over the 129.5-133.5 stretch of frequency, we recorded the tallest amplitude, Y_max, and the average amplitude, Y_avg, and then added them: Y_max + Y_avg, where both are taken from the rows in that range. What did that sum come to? 27.6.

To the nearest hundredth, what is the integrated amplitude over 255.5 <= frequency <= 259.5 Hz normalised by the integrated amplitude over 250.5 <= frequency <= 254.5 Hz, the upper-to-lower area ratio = 0.97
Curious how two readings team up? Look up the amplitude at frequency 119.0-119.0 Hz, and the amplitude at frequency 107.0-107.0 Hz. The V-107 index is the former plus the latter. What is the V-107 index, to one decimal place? 23.5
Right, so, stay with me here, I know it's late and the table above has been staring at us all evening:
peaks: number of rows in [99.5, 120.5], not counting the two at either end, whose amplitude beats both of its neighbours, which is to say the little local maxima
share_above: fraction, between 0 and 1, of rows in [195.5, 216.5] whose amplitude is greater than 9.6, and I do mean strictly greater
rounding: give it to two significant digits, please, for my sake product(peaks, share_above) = 4.0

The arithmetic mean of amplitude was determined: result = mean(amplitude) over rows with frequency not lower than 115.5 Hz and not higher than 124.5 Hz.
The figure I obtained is 12.0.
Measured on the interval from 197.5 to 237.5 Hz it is 10.4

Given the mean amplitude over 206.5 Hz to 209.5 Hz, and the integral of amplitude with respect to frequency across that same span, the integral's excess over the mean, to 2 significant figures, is 22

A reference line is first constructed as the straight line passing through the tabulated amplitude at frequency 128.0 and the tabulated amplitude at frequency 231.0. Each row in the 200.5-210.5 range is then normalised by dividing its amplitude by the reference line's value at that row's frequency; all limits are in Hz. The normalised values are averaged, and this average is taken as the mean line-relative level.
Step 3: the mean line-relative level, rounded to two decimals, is 1.06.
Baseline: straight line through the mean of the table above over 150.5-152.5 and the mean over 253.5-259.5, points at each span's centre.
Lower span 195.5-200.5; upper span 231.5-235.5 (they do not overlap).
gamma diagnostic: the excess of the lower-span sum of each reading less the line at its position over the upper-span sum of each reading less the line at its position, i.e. 11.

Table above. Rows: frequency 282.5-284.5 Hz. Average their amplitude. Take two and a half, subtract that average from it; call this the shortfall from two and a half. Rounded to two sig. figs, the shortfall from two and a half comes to -6.1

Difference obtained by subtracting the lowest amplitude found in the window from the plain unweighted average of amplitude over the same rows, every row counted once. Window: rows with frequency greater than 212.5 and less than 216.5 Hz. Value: 0.46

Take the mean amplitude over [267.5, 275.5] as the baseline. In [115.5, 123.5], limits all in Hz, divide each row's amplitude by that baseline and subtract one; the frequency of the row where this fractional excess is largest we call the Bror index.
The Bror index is 122.0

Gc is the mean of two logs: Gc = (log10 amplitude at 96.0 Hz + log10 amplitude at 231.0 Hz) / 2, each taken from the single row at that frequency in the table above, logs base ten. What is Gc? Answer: 1.02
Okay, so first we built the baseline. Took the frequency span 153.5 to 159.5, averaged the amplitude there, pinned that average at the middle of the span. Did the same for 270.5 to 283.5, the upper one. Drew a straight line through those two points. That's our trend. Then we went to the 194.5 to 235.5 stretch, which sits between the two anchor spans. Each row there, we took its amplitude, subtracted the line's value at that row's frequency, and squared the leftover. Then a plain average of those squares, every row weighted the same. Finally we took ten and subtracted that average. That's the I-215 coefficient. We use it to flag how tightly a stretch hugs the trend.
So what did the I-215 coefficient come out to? 9.24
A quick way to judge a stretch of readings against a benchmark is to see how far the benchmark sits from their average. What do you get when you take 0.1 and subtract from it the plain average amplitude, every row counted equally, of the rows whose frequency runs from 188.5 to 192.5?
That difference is -11.7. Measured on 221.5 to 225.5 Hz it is -10.1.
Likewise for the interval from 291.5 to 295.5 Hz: -5.6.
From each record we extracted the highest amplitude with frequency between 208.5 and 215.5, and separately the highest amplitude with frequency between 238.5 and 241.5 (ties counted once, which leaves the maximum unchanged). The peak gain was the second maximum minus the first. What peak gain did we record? -1.0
